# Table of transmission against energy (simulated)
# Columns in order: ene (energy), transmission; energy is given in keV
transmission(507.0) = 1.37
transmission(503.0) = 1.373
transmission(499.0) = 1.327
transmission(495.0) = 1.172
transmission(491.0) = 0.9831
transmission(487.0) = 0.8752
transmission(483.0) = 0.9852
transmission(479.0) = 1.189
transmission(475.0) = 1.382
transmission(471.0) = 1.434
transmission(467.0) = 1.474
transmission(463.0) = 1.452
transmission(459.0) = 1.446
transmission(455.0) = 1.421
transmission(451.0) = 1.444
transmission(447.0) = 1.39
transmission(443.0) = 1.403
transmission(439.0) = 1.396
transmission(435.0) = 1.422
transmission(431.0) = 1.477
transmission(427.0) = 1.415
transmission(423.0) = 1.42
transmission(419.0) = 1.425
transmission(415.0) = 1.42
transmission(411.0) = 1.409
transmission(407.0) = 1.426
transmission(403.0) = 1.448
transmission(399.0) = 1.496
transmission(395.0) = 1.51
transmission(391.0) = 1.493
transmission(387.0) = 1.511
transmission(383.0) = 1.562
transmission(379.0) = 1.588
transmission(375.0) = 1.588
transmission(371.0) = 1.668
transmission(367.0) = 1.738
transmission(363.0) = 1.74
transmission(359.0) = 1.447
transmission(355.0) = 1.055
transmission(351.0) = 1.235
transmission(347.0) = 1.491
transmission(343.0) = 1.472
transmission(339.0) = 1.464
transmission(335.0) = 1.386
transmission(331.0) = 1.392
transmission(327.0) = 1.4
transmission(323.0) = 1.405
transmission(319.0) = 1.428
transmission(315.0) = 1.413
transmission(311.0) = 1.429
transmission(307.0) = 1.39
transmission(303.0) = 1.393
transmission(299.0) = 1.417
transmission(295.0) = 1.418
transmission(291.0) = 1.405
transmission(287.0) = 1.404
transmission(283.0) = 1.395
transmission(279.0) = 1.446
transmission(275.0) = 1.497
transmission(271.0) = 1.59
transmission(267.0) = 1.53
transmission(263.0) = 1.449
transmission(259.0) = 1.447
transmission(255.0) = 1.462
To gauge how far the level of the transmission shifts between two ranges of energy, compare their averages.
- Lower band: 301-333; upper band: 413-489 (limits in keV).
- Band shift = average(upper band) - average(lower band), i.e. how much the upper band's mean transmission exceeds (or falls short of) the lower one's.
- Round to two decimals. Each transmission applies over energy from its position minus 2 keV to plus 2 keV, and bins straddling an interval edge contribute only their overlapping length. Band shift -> -0.04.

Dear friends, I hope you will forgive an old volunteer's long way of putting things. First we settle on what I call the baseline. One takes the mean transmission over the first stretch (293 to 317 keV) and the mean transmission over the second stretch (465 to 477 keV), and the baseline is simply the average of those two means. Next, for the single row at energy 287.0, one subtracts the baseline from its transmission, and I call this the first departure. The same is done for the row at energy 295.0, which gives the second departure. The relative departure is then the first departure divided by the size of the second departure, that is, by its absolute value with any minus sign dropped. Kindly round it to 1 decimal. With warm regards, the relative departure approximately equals -8.0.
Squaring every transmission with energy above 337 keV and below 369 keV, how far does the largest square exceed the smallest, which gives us 1.9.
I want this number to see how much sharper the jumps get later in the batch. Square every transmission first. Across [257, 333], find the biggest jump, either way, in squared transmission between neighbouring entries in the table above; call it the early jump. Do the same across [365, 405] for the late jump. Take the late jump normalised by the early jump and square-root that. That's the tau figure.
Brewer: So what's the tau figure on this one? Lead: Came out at 1.0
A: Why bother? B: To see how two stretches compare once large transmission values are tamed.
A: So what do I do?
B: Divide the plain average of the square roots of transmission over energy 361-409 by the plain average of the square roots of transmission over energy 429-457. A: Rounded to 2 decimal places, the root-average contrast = 1.05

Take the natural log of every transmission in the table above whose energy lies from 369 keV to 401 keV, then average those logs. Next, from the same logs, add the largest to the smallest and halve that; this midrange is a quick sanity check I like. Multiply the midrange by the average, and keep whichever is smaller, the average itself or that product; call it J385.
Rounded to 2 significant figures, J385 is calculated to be 0.20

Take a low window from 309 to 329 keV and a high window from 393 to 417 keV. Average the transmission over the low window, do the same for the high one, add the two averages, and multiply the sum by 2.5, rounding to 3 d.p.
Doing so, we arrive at 7.166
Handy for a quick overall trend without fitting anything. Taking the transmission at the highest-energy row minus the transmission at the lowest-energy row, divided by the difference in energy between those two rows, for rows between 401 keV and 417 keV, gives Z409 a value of -0.002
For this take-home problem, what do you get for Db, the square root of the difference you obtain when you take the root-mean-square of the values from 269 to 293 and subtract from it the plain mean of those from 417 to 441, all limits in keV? 0.18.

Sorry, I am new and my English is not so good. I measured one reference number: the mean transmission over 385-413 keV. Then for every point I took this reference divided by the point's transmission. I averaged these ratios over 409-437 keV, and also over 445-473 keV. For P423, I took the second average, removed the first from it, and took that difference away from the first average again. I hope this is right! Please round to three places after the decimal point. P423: 1.038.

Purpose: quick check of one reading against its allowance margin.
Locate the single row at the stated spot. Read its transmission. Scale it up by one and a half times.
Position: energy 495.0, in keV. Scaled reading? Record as 1.76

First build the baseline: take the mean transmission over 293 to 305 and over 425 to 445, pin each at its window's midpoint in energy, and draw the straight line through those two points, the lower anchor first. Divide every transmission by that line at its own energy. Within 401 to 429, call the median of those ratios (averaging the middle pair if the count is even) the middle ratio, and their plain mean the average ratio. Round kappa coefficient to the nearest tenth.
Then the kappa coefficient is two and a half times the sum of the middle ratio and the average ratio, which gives 5.0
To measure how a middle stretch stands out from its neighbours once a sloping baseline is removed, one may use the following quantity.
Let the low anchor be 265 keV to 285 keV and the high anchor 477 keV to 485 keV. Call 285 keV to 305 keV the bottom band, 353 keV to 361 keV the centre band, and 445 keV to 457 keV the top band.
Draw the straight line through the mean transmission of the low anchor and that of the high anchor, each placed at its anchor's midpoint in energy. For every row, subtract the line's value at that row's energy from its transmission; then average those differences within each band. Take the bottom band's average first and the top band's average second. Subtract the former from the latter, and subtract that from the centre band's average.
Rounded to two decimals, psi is -0.40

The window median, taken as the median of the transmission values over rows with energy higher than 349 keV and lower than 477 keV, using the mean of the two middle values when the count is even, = 1.445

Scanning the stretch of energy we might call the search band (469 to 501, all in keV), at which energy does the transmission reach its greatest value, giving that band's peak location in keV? 471.0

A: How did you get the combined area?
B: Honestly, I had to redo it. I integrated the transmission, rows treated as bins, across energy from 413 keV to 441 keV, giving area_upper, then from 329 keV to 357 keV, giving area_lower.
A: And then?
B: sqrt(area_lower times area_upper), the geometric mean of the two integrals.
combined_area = 38.9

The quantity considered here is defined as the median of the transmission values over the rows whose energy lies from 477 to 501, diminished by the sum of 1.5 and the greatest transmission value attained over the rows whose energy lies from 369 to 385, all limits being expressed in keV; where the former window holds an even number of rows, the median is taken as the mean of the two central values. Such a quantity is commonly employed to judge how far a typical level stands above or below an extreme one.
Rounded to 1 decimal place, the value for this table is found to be -2.1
